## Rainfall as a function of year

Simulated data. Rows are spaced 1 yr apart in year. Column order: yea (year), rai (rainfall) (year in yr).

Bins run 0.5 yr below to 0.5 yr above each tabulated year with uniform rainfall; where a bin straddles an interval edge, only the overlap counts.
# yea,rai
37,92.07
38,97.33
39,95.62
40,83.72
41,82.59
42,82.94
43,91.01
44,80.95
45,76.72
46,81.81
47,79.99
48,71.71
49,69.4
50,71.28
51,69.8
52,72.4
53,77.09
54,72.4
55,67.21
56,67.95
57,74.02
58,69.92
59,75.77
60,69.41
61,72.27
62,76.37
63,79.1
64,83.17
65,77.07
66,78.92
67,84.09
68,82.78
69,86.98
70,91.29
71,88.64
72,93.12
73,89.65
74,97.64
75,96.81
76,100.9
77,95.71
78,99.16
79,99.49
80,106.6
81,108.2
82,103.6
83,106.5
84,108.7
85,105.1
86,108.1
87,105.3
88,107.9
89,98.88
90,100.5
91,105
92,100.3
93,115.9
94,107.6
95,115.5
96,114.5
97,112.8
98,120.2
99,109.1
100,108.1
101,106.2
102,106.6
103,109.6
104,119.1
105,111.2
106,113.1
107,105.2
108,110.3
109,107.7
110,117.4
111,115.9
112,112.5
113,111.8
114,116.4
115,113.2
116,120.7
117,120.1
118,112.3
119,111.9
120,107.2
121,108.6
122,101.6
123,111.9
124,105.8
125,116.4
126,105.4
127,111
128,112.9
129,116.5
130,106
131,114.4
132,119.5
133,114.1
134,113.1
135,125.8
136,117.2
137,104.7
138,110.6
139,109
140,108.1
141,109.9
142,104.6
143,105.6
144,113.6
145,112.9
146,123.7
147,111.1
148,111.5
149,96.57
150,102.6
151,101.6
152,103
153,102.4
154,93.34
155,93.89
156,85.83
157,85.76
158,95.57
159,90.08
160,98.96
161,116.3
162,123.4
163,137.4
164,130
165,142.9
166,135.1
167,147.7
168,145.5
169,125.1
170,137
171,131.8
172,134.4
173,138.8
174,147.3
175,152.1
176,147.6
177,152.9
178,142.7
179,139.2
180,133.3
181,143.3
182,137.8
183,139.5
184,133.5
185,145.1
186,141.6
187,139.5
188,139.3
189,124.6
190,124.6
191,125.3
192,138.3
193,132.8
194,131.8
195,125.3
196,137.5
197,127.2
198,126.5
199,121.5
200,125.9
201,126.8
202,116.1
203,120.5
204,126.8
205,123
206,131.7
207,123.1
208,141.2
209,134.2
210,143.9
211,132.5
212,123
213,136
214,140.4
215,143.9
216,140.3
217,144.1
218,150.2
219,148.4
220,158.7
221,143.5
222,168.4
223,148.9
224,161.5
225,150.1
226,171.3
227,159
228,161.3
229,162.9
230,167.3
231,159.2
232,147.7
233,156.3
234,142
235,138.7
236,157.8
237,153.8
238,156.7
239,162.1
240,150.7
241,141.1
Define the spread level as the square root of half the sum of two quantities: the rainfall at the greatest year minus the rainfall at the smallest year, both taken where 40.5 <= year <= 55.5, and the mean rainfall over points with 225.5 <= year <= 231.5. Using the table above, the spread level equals 8.61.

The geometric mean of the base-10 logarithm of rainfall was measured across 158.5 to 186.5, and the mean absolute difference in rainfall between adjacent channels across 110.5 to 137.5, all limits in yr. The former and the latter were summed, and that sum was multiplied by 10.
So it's 81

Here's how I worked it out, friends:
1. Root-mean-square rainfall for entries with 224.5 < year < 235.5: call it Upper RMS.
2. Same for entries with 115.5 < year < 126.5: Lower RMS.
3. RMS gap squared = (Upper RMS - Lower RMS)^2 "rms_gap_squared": 2030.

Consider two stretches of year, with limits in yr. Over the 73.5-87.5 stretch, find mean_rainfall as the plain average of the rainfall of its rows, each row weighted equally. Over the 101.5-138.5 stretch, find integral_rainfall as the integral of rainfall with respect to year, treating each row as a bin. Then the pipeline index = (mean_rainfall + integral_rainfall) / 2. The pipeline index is 2130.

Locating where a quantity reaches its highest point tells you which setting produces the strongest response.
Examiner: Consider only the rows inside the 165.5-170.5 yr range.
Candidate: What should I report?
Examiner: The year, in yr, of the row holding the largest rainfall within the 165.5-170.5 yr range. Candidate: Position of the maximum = 167 yr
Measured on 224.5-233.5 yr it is 226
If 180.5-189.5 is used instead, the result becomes 185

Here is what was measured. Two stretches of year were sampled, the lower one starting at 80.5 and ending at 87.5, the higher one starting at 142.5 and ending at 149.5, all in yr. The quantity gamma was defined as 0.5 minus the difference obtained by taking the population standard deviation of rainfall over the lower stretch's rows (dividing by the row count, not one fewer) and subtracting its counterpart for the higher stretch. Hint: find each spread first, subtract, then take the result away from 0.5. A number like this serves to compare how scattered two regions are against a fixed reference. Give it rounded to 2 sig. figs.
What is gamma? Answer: 6.4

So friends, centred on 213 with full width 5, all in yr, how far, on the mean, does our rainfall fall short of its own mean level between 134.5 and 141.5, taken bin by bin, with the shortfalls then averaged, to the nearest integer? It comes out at -23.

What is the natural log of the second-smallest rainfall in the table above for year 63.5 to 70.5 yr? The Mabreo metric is 4.4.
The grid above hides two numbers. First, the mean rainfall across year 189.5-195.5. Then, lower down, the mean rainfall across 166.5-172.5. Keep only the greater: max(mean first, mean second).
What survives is 137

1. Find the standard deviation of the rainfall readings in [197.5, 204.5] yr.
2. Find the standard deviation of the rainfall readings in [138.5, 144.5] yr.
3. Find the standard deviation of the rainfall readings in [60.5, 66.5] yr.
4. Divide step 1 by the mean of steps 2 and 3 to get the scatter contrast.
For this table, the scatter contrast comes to 1.2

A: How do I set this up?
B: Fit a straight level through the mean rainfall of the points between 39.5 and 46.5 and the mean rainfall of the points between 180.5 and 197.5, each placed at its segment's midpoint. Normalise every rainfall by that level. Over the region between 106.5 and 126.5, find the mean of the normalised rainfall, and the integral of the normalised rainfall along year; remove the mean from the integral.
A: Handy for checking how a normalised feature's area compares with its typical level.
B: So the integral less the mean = 19.5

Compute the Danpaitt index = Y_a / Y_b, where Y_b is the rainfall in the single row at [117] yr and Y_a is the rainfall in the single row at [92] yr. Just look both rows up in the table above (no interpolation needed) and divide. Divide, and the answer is 0.84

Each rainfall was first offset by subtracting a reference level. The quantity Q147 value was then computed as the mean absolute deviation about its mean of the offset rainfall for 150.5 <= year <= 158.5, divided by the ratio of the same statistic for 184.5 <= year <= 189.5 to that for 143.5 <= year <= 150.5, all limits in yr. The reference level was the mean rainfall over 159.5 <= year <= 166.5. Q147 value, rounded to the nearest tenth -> 6.2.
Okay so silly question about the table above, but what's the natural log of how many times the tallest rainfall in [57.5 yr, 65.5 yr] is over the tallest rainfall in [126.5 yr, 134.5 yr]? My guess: -0.36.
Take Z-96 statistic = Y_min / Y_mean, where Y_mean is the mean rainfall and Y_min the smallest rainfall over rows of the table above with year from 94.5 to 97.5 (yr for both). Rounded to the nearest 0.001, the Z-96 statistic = 0.987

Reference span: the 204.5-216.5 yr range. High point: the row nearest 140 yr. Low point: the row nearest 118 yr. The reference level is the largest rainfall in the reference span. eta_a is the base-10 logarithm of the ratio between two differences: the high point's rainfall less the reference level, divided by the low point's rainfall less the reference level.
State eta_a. 0.1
